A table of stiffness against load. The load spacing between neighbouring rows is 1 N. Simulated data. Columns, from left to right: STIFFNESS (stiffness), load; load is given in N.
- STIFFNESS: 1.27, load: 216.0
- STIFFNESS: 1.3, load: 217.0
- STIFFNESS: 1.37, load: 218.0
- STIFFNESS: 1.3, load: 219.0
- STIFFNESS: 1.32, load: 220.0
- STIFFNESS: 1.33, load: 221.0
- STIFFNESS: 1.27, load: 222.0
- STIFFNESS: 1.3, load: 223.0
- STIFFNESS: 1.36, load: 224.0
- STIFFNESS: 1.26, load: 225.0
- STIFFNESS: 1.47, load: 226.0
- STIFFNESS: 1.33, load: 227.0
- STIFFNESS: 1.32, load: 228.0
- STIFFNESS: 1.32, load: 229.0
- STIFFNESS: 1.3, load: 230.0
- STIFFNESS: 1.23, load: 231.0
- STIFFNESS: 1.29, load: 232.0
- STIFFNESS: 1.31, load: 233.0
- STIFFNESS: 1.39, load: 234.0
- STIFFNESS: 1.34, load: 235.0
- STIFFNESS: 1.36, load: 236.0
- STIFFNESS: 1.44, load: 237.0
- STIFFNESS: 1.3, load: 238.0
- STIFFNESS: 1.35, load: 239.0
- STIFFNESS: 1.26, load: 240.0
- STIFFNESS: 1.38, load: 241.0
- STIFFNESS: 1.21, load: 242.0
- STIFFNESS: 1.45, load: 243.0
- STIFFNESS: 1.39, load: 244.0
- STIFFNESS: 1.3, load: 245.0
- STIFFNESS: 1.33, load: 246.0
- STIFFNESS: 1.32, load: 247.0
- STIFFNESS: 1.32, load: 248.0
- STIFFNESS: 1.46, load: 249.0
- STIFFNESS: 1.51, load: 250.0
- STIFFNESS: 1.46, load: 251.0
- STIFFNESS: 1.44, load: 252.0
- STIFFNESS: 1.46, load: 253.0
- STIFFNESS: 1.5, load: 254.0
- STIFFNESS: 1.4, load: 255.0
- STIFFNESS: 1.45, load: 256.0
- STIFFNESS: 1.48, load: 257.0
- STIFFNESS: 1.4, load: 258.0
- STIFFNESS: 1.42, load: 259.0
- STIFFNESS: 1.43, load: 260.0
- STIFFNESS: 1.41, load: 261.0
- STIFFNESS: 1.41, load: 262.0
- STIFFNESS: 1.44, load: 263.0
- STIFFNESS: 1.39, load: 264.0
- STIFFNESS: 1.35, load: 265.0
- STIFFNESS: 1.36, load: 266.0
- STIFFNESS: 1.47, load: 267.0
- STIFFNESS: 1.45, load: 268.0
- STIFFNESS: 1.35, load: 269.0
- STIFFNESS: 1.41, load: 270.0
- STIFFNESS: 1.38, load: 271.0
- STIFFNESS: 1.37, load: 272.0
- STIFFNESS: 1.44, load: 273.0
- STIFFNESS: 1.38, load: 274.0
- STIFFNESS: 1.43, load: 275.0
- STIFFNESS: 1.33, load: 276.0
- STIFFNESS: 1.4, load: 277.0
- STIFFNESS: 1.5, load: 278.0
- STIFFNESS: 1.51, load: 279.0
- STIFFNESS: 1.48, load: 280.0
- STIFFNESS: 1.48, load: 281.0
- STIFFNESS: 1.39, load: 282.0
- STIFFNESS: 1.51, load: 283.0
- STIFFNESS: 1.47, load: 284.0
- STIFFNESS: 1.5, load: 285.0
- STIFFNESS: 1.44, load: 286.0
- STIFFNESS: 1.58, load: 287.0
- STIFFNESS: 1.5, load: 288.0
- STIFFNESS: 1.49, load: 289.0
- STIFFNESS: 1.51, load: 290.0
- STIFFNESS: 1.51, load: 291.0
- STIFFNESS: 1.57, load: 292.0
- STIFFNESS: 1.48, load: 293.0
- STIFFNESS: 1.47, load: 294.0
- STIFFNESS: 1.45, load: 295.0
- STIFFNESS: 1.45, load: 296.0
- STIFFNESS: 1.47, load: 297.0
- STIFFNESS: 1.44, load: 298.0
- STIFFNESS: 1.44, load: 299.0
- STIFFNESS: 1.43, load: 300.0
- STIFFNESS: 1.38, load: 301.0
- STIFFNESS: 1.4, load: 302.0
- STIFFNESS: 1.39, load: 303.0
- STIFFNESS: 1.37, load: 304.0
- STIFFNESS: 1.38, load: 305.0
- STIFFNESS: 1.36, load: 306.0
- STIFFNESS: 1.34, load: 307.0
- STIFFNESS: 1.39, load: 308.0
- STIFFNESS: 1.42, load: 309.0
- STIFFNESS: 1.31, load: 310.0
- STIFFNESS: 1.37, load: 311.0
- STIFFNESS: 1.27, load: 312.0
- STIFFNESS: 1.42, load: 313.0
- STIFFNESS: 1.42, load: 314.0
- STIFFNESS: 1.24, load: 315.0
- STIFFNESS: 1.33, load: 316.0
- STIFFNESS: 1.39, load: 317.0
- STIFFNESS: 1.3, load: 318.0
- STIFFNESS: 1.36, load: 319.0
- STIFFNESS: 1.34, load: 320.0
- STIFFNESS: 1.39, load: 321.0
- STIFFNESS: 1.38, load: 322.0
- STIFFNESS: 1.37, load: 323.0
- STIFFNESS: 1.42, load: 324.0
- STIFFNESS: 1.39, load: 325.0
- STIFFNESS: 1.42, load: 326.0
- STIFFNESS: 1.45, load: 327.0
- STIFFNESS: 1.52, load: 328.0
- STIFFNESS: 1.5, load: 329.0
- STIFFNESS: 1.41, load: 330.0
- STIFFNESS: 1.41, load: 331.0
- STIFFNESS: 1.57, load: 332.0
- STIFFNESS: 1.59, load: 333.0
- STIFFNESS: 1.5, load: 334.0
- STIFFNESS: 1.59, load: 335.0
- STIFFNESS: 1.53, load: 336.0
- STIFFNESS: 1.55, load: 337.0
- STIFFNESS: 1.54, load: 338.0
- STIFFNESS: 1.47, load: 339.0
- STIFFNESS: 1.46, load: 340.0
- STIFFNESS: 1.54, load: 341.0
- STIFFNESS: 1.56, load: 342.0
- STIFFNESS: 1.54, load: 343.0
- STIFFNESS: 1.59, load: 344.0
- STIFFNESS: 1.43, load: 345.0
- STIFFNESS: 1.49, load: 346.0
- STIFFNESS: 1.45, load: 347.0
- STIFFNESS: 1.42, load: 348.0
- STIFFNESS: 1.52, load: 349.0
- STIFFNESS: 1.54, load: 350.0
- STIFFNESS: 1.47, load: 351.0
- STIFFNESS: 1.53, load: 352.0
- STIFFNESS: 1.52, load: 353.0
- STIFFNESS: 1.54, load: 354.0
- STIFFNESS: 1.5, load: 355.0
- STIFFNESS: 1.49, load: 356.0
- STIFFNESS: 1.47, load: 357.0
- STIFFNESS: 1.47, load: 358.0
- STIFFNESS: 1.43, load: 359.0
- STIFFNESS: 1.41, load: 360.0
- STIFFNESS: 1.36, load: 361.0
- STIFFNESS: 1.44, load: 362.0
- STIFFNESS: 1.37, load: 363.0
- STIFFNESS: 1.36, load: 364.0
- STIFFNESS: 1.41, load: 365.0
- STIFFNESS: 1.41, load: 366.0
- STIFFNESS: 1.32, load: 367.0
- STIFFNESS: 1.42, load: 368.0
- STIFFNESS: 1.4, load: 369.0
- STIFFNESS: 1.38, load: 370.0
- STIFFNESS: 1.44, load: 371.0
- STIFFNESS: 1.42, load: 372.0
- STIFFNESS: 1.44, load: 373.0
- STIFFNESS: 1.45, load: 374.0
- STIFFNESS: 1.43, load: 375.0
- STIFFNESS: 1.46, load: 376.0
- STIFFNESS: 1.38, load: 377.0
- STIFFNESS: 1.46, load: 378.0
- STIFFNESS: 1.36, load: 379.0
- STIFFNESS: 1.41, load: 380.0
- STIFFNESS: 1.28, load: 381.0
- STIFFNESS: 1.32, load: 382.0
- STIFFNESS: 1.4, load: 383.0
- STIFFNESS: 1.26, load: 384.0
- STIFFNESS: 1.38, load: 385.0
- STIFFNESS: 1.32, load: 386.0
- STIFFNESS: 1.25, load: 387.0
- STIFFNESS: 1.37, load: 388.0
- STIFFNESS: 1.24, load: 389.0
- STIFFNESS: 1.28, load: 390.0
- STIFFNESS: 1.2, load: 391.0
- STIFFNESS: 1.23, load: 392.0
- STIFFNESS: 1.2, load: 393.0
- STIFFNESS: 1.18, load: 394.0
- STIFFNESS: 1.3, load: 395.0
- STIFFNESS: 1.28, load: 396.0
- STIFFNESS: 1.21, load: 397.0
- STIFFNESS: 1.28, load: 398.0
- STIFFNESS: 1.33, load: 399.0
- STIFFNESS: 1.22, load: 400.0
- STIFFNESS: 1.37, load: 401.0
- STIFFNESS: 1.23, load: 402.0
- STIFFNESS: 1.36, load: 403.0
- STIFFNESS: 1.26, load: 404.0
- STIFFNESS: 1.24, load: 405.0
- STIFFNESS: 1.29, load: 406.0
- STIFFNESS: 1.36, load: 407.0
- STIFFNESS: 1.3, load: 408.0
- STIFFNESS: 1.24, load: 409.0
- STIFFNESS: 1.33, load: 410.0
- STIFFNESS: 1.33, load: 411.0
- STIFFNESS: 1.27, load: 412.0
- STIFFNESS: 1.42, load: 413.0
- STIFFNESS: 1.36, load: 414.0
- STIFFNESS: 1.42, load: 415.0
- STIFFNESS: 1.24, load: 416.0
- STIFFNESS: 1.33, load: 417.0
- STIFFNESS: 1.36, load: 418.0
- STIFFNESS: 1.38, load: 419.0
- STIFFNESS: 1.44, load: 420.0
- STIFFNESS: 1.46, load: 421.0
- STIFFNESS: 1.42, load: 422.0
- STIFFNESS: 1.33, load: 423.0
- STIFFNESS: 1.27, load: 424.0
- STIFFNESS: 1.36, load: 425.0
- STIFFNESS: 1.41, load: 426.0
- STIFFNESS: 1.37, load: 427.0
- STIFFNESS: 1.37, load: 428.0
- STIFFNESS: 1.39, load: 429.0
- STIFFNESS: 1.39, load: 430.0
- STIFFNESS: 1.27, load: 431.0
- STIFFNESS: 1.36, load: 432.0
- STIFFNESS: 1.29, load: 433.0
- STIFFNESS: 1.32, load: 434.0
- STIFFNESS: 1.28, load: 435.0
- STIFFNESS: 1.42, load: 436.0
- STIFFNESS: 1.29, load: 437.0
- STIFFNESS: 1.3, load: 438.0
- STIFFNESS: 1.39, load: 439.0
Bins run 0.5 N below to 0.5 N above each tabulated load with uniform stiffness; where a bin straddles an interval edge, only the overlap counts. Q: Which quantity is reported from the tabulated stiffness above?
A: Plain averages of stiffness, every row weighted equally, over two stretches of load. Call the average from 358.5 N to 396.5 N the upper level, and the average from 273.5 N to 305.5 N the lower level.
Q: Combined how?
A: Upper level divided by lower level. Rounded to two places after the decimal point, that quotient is 0.93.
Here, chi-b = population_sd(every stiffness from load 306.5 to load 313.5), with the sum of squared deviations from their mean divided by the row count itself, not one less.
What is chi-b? 0.05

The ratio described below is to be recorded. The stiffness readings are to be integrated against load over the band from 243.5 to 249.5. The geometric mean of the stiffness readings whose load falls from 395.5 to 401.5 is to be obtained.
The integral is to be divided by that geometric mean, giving 6.34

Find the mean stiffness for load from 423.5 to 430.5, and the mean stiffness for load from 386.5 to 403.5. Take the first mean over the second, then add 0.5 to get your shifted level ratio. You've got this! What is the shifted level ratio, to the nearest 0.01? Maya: 1.58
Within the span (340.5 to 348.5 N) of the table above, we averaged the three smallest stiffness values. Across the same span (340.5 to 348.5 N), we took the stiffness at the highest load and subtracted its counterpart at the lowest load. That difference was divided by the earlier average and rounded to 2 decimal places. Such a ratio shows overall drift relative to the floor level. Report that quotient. -0.08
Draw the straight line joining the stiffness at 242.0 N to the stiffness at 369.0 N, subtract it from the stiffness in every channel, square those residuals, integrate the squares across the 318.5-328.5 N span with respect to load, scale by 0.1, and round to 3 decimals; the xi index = 0.007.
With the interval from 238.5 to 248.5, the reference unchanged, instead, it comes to 0.018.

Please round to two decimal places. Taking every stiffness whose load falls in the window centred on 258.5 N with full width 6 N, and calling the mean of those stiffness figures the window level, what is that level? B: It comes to 1.43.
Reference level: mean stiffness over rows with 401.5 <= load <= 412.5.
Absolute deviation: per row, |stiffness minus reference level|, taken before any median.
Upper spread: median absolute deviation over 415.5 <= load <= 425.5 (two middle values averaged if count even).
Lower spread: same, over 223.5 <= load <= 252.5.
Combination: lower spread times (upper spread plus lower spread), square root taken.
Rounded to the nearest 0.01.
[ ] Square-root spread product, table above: 0.09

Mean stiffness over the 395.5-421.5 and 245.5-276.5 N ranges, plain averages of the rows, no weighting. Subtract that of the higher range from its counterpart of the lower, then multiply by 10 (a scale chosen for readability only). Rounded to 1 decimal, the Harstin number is 0.9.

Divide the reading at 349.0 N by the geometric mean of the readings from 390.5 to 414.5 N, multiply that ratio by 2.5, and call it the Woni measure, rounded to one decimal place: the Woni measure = 3.0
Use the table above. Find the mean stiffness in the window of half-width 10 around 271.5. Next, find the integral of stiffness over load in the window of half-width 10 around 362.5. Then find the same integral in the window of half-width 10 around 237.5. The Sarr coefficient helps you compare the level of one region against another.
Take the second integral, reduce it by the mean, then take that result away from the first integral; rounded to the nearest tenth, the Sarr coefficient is 3.4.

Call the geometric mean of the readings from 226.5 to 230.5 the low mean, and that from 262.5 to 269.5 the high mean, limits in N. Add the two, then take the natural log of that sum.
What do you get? 1.000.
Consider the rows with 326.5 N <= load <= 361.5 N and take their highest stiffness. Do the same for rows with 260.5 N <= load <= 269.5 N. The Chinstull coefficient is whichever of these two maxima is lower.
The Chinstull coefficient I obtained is 1.47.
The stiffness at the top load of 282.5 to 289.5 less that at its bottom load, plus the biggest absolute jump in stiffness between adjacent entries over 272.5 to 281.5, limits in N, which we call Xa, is 0.08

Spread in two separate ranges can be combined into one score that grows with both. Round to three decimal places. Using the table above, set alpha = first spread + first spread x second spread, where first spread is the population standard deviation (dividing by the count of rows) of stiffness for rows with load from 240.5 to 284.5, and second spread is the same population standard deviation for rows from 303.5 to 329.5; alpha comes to 0.068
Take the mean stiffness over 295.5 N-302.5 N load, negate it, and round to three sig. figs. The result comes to -1.43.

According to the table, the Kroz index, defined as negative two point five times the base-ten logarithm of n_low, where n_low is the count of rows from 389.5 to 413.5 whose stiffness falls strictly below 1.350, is -3.3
